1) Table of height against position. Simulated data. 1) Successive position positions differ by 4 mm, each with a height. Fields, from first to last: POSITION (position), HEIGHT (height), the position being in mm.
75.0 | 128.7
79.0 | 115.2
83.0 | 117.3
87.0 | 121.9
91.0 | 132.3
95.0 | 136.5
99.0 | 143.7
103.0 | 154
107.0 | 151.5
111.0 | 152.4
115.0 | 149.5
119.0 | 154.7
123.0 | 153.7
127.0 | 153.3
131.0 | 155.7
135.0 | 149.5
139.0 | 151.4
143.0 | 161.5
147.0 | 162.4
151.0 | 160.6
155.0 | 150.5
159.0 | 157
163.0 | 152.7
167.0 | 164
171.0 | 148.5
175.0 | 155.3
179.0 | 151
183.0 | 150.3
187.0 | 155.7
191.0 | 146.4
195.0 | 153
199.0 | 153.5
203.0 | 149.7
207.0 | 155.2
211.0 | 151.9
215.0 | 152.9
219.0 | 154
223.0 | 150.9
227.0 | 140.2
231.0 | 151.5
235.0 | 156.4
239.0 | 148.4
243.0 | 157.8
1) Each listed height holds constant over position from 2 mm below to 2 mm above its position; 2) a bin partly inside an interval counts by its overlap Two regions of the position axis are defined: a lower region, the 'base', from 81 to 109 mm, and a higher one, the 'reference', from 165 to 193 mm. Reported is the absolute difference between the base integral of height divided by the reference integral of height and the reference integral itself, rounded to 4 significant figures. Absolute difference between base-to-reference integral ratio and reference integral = 4284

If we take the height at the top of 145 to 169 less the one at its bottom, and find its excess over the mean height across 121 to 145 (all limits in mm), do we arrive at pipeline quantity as -153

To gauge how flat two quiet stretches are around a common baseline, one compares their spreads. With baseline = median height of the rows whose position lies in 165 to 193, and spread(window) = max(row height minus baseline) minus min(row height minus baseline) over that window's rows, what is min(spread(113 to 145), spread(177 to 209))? 9.3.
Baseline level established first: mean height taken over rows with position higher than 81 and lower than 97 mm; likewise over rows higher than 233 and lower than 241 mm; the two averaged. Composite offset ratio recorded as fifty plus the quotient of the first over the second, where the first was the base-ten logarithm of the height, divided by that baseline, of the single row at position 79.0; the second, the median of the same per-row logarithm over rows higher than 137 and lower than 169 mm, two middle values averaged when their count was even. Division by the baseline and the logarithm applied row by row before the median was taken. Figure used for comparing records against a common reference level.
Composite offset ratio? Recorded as 48.5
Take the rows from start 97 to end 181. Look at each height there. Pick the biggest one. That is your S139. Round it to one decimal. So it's 164.0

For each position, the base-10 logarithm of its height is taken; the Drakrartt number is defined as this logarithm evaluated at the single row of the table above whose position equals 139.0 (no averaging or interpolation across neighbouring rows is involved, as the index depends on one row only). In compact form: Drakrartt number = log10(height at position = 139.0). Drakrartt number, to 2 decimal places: 2.18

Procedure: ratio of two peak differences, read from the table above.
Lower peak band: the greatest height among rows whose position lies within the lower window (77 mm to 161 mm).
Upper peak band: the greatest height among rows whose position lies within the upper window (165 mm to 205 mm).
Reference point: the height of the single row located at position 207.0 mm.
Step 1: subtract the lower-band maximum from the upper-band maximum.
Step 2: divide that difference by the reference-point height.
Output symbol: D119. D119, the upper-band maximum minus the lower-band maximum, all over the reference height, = 0.0103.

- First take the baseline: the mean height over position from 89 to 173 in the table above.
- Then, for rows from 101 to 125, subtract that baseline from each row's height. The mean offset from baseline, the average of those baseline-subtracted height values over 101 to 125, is 0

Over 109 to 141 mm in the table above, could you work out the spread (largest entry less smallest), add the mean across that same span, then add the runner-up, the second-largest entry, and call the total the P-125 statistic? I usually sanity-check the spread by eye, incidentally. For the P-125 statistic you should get 313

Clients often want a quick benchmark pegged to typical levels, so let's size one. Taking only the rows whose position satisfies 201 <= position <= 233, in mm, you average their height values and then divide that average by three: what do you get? 50.3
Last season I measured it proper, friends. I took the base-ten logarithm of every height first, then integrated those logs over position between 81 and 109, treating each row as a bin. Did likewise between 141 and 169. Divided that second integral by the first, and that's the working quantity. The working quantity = 1.0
